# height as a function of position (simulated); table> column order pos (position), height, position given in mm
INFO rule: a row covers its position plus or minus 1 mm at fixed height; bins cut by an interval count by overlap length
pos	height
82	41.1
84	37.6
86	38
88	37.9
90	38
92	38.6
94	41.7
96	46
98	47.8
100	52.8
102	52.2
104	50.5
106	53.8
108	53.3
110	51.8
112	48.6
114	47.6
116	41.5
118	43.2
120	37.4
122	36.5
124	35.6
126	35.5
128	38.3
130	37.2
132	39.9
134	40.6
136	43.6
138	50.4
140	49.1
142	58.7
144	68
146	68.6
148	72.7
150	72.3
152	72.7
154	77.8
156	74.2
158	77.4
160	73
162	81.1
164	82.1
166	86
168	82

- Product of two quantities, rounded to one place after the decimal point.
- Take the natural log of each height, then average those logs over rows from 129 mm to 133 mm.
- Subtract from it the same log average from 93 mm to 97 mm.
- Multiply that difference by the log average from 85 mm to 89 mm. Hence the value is -0.5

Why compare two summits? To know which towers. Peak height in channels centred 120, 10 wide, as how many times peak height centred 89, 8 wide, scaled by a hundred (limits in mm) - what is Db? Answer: 112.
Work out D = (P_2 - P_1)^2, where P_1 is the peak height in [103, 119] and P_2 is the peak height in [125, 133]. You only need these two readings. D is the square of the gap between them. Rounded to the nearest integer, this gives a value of 193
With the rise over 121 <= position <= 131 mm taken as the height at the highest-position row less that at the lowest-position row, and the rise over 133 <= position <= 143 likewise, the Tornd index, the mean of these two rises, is 9.4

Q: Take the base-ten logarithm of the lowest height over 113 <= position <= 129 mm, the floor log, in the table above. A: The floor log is 1.55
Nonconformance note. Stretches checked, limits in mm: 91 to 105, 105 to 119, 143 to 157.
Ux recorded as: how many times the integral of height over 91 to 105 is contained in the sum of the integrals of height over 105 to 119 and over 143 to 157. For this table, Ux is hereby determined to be 2.57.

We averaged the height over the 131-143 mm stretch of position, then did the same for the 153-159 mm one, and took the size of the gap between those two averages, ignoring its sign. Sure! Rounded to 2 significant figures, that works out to 29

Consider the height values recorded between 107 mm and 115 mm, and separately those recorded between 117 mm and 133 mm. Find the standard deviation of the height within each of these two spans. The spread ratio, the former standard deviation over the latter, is 1.0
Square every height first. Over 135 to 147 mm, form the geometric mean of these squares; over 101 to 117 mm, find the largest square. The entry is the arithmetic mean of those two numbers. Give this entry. 2993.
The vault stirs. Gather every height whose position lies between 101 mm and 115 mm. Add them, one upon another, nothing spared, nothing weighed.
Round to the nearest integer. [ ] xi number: 358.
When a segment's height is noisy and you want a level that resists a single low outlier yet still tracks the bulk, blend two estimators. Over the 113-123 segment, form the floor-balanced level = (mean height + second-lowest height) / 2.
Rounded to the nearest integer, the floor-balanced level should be 39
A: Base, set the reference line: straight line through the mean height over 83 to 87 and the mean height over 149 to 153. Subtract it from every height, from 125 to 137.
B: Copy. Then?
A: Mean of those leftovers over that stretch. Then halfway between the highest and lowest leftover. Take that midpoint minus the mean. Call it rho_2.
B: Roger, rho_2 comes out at 0.2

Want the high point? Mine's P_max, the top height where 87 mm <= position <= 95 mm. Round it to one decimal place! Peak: 41.7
